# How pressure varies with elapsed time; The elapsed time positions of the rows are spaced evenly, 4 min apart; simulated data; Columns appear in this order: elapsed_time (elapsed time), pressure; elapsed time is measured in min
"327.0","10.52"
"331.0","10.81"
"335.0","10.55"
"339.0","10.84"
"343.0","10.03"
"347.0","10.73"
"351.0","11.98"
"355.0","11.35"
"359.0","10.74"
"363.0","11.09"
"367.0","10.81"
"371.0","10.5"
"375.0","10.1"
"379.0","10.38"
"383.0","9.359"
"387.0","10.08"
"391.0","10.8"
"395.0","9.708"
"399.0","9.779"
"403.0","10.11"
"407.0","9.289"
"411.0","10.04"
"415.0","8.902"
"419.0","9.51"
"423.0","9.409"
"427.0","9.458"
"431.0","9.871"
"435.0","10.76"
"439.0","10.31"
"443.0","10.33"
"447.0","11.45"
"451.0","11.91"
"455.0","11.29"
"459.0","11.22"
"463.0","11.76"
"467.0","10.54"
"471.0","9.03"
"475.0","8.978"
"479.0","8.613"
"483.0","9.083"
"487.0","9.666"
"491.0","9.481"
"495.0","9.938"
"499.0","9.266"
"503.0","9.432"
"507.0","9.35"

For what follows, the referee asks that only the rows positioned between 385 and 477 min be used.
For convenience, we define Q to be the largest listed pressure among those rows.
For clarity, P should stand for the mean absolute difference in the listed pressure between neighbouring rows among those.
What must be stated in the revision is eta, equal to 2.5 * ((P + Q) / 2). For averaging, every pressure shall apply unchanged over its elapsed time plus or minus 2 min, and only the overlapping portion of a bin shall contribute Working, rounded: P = 0.593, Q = 11.91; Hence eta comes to 15.6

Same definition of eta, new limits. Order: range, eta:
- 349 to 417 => 15.7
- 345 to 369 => 15.8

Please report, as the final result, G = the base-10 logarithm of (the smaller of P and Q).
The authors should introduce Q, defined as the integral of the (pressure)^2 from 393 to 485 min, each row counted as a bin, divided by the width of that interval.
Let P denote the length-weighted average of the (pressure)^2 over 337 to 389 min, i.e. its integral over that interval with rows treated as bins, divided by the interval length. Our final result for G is 2.01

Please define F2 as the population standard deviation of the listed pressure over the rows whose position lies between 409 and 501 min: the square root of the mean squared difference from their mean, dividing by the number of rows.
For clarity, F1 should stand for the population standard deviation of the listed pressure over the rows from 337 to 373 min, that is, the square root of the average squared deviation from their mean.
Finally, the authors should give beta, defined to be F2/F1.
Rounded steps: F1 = 0.52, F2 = 1.0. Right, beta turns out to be 1.8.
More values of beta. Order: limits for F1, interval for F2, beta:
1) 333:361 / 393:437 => 0.8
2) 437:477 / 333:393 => 0.6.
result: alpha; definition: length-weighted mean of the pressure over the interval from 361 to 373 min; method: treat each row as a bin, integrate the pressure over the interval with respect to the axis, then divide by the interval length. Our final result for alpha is 10.8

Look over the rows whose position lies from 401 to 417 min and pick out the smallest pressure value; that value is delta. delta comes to 8.902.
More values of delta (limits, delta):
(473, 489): 8.613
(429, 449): 9.871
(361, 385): 9.359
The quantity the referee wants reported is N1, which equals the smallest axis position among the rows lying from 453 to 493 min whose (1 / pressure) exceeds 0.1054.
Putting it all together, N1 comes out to 471.0 min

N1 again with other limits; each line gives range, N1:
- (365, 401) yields 383.0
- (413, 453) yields 415.0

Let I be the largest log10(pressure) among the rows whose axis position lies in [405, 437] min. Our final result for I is 1.03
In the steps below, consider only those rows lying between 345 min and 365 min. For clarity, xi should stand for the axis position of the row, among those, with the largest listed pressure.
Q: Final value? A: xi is 351.0 min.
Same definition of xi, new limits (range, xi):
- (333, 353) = 351.0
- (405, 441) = 435.0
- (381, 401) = 391.0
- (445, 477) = 451.0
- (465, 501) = 467.0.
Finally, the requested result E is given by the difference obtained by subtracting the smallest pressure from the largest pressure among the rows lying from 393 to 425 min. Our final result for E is 1.21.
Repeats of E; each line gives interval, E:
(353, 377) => 1.25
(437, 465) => 1.60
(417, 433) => 0.46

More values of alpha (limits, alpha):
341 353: 10.9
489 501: 9.6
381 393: 10.1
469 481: 8.9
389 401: 10.1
